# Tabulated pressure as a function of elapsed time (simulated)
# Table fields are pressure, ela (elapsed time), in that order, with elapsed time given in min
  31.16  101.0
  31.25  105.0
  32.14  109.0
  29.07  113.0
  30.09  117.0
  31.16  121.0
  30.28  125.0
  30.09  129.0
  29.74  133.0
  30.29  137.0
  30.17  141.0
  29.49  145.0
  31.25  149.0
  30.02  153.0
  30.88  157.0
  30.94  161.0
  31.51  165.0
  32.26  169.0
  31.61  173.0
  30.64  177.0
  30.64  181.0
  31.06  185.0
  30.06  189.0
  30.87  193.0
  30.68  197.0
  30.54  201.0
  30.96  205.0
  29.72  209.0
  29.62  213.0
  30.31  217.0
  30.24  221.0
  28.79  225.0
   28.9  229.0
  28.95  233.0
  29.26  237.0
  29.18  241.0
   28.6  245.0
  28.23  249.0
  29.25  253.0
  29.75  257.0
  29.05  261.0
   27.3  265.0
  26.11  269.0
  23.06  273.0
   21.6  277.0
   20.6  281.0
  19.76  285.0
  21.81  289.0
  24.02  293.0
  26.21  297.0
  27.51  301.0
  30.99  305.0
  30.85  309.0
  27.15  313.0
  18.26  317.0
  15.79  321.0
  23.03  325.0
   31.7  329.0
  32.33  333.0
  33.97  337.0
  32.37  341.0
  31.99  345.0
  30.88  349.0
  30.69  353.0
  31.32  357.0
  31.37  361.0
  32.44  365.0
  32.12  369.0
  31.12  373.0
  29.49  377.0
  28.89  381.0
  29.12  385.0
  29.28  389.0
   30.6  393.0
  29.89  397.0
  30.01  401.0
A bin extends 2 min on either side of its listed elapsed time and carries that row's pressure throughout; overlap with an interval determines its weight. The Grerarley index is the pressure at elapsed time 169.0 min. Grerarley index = 32.26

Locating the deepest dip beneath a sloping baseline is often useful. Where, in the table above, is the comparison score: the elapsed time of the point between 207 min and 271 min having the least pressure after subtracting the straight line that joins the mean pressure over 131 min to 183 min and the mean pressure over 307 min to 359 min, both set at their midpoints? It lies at 269.0 min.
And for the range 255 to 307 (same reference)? 285.0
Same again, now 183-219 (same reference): 213.0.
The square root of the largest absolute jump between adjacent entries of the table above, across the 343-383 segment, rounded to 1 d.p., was 1.3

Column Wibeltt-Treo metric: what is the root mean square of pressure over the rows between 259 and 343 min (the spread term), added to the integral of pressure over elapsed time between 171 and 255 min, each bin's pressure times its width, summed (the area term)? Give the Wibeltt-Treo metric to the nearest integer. 2539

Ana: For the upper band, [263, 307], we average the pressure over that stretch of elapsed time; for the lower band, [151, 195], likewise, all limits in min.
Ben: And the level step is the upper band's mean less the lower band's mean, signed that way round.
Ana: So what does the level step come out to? -6.5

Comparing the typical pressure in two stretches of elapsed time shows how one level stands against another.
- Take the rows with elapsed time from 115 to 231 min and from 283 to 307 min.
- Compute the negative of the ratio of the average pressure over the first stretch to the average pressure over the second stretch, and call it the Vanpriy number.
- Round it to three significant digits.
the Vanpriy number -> -1.22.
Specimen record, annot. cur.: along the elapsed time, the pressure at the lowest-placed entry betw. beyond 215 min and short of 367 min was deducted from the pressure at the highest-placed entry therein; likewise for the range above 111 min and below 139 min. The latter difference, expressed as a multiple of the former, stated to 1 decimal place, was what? 0.6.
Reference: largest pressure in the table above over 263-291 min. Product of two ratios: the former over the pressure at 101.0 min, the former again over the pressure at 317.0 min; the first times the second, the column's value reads 1.3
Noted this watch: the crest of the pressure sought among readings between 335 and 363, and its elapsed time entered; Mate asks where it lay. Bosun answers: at 337.0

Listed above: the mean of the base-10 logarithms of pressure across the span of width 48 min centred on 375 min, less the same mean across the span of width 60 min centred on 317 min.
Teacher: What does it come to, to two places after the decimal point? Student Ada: 0.06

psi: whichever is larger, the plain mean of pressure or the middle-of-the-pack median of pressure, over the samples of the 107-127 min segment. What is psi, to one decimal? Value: 30.5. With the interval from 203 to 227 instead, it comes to 30.0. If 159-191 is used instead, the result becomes 31.1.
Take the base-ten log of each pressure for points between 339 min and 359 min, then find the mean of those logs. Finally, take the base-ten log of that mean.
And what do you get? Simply 0.175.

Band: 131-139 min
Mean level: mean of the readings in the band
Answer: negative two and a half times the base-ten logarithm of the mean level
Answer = -3.69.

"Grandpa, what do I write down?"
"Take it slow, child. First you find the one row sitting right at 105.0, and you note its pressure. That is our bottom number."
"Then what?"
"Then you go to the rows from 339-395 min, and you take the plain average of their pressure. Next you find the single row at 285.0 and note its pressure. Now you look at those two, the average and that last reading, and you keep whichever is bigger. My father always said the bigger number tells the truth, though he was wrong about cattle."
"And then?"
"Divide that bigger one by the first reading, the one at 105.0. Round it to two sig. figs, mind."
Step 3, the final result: 0.99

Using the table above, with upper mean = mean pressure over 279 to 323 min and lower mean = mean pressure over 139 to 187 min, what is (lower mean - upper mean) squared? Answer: 48.6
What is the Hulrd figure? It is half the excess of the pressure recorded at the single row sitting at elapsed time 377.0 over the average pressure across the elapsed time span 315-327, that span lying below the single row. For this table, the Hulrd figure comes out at 5.2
